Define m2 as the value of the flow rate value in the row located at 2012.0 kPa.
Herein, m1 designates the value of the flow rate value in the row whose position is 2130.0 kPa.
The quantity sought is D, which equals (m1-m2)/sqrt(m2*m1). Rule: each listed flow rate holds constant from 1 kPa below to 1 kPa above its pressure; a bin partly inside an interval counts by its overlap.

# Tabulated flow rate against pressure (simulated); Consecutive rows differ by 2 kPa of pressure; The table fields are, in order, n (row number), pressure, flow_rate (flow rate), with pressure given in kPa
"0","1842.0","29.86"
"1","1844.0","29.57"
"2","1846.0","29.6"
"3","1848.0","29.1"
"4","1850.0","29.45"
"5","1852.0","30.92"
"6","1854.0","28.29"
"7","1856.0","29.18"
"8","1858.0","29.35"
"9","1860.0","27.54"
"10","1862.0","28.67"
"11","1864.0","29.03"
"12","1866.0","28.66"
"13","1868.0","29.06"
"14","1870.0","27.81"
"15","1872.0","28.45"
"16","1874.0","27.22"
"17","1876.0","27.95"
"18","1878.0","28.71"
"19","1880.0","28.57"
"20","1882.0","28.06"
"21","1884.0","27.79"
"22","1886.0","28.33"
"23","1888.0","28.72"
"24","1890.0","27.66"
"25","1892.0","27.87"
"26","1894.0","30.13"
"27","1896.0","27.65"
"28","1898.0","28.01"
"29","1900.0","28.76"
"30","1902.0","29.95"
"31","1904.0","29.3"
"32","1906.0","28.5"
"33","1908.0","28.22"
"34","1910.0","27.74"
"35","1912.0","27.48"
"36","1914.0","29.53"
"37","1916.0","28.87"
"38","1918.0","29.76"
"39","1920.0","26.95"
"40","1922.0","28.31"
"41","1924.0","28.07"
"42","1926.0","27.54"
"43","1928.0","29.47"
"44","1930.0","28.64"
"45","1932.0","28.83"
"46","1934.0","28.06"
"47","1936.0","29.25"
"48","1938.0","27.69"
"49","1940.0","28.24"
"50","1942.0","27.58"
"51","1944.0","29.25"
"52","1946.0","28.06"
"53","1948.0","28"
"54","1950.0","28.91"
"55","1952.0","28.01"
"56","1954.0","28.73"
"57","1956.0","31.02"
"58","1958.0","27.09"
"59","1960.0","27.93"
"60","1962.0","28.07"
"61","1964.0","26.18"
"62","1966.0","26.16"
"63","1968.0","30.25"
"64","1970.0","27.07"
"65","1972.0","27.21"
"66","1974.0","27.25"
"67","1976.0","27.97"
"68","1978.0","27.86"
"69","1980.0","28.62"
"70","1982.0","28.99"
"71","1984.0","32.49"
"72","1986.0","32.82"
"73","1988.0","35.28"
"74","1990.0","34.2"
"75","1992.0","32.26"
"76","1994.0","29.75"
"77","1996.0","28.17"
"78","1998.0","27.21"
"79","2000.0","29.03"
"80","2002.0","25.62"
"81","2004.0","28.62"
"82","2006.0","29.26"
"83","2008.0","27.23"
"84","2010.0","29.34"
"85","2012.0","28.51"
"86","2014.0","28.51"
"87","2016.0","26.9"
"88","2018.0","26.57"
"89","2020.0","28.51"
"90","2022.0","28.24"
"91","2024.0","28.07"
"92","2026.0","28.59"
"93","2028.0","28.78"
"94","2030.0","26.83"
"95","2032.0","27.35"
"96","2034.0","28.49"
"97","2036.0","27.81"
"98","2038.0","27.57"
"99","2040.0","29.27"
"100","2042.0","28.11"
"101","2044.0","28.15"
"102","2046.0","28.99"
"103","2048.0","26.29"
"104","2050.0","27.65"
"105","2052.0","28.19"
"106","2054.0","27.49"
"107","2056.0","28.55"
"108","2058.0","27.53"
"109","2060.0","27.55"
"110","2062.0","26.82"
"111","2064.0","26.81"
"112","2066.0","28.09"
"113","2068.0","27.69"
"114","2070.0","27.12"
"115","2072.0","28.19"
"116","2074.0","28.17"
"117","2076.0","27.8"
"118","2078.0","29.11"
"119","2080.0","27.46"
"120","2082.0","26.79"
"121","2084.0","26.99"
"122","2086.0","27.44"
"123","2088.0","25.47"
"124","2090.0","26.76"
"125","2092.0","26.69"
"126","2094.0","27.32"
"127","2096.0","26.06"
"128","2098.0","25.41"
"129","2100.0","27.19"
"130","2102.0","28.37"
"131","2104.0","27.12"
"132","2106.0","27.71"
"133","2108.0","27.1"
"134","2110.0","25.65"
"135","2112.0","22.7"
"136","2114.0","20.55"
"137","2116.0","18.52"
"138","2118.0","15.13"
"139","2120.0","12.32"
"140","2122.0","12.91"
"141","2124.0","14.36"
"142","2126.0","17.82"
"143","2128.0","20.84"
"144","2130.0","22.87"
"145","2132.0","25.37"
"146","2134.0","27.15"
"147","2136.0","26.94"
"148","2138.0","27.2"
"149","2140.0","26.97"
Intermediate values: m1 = 22.87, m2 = 28.51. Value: -0.22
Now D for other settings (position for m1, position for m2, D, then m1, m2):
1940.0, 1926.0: 0.03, 28.24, 27.54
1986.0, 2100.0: 0.19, 32.82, 27.19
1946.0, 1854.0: -0.01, 28.06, 28.29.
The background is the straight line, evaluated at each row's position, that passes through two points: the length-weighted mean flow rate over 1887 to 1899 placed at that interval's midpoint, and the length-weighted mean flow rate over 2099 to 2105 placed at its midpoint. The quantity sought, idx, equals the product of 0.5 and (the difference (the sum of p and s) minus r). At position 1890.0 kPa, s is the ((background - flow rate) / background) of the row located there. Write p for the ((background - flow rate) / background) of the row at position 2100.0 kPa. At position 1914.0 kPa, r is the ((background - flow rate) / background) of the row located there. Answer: 0.04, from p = 0.014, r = -0.04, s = 0.02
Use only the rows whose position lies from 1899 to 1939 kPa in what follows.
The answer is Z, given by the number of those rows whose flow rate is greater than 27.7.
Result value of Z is 16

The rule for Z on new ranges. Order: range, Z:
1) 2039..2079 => 11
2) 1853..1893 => 17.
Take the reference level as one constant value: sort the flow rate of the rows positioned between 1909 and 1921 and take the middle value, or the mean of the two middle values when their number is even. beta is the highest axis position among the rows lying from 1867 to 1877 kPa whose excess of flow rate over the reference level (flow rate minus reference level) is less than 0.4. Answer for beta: 1876.0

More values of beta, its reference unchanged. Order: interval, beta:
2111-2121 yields 2120.0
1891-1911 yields 1910.0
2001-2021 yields 2020.0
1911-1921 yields 1920.0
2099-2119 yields 2118.0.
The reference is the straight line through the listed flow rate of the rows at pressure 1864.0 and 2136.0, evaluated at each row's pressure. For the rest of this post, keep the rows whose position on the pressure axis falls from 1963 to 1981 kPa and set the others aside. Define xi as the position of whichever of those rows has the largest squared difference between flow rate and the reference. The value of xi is 1966.0 kPa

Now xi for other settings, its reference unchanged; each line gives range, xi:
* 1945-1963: 1956.0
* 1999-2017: 2002.0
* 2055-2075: 2056.0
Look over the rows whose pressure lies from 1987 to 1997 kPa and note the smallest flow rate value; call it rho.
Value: 28.17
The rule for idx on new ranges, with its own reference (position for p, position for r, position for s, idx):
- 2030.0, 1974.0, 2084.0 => 0.02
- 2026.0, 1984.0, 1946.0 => 0.07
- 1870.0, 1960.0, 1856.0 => 0.00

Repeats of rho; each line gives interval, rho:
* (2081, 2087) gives 26.79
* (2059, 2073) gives 26.81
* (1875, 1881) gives 27.95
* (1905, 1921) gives 26.95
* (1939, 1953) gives 27.58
